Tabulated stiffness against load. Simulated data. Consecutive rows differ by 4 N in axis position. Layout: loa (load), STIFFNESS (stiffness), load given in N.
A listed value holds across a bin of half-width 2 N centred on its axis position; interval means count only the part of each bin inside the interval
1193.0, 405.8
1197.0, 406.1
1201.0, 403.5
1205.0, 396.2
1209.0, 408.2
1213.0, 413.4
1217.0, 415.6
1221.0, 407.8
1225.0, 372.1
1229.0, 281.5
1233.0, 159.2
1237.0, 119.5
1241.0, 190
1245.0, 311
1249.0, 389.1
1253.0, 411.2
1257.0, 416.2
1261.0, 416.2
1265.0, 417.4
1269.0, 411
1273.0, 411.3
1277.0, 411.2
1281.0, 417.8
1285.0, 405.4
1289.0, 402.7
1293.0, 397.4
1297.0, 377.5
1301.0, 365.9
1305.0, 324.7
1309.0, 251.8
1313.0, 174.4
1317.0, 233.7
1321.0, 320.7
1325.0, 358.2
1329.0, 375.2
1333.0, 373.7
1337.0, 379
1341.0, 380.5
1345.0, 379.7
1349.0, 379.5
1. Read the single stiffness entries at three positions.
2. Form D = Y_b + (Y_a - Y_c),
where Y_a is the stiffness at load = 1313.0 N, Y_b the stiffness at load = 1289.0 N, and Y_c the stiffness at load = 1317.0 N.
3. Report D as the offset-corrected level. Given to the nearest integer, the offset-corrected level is 343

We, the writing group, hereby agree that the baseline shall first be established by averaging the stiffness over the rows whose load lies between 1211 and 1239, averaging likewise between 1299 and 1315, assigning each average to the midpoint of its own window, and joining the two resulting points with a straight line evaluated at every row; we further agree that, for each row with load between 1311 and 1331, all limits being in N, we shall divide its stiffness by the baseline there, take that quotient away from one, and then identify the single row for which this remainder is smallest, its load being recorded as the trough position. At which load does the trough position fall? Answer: 1329.0 N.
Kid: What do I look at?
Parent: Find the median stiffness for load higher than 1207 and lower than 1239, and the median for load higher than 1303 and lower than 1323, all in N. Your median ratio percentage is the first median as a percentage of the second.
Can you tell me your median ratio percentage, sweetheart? 155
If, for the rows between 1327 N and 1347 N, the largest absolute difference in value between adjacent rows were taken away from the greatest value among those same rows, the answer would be 375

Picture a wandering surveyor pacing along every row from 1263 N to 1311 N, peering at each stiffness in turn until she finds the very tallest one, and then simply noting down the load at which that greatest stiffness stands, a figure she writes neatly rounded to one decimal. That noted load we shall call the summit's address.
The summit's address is 1281.0 N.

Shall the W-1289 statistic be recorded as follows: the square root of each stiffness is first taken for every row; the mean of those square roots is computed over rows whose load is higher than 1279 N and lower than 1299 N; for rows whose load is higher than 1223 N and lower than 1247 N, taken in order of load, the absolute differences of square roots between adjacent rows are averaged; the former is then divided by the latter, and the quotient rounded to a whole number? 7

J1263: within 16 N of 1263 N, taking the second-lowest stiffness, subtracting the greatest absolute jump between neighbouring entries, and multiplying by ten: 3889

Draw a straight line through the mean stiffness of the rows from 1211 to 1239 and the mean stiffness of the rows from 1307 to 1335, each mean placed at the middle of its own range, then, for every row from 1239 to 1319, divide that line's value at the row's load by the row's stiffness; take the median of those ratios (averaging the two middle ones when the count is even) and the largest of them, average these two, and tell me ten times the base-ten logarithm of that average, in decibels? 0.9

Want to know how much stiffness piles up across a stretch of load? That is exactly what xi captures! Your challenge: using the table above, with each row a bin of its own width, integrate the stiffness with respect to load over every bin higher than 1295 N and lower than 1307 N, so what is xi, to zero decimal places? 4272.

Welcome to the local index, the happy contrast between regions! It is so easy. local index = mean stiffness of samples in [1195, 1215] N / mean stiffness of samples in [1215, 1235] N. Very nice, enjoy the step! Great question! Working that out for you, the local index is 1.24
